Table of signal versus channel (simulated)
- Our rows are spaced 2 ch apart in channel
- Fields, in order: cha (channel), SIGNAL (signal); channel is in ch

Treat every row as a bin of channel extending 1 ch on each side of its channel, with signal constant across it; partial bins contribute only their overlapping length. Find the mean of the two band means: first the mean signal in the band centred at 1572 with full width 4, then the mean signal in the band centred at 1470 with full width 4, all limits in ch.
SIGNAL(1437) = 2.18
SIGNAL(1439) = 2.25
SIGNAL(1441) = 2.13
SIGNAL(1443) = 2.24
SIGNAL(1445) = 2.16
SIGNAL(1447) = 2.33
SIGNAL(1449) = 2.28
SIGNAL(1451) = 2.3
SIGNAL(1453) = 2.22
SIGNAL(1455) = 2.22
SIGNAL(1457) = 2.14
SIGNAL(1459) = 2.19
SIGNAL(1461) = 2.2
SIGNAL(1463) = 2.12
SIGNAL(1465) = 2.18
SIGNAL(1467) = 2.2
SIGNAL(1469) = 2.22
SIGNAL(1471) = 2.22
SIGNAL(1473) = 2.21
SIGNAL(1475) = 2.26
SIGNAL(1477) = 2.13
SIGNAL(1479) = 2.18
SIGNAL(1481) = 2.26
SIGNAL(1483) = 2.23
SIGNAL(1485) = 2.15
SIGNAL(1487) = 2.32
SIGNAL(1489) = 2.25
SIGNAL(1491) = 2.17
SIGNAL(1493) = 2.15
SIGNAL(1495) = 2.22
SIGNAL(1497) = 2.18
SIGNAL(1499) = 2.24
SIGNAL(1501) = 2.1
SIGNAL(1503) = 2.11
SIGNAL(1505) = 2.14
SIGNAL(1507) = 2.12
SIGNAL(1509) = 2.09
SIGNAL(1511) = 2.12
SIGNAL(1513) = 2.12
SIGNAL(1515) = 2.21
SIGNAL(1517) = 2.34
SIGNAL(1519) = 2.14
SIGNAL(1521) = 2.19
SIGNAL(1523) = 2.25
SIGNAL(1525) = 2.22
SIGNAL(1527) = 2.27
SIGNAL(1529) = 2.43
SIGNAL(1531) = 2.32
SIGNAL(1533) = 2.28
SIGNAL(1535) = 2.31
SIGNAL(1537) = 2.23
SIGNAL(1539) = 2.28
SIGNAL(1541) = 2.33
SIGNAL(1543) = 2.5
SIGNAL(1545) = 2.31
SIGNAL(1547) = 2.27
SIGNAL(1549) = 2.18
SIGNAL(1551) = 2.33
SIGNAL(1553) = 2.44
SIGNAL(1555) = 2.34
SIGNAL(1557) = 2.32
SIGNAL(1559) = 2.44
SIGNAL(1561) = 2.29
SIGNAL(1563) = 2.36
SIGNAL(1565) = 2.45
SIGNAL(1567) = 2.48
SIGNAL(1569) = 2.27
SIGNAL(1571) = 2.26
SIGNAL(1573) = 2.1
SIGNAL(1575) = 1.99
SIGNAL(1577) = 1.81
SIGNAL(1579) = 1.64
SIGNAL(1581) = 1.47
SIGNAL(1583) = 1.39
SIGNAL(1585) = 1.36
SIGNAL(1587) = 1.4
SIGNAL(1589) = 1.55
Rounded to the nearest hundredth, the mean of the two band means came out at 2.20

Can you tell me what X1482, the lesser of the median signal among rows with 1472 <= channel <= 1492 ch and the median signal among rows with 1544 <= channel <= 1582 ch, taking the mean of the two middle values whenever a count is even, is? 2.22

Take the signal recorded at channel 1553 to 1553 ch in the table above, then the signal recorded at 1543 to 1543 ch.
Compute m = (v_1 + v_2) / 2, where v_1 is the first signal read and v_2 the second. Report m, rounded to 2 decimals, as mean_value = 2.47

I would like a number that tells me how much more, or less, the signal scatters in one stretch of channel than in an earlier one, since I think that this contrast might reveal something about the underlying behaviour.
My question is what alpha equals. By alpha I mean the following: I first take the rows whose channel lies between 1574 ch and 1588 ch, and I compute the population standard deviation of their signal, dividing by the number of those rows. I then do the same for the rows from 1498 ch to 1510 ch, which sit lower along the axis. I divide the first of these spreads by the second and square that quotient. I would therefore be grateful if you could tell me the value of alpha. 20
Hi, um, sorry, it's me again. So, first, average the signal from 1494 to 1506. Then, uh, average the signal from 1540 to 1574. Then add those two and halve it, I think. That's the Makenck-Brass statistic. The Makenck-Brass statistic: 2.25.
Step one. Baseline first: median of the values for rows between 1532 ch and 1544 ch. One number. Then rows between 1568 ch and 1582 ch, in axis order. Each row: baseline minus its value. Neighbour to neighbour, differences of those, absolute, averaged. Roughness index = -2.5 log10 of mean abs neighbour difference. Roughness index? 2.19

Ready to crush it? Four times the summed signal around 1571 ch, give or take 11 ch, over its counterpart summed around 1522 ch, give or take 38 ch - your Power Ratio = 1.1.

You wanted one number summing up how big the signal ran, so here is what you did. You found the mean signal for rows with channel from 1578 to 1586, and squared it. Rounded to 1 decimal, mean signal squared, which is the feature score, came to 2.1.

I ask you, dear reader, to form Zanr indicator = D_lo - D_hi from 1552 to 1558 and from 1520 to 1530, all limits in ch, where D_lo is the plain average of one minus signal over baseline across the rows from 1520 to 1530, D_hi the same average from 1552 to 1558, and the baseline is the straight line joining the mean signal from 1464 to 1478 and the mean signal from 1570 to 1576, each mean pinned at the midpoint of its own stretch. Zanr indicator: 0.06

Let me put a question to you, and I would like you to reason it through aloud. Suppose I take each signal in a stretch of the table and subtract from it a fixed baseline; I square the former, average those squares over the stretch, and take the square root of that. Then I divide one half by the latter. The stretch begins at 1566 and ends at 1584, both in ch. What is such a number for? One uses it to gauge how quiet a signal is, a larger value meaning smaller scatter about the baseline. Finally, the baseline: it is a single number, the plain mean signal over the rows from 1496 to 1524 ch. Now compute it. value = 1.2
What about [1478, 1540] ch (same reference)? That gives 5.4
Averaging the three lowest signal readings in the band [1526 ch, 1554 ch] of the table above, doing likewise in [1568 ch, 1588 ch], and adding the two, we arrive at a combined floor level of 3.61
